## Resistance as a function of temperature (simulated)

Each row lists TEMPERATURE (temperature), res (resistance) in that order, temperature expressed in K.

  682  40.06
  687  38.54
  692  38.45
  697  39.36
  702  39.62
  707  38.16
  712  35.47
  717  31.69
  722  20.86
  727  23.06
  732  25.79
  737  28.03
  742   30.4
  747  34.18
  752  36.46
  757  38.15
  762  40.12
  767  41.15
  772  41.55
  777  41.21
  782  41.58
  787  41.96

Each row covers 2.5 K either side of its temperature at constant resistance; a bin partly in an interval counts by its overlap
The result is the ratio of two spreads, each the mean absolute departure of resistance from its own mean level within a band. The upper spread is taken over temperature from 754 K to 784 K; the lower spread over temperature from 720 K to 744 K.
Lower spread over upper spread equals 3.0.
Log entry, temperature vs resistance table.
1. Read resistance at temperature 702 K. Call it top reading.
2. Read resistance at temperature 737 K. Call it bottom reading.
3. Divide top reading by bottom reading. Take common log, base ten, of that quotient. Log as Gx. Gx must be 0.15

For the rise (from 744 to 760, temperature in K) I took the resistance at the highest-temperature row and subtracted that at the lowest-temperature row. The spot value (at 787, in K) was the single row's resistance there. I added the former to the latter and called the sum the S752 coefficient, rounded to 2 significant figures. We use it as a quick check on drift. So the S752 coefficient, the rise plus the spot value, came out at 46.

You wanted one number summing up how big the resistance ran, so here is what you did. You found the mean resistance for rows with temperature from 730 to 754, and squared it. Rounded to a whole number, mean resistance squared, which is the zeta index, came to 959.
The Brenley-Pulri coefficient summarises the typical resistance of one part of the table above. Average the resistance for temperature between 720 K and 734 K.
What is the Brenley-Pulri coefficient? 23.2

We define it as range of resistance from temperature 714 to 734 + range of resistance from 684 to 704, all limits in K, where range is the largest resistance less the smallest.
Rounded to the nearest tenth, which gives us 12.0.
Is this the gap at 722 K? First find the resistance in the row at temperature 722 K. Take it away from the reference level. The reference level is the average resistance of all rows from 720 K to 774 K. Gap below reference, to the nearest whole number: 12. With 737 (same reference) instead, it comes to 5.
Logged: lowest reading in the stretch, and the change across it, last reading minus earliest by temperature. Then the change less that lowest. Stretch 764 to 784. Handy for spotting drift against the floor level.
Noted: -41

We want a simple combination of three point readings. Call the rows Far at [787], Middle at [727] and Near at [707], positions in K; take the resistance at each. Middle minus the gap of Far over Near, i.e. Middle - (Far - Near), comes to 19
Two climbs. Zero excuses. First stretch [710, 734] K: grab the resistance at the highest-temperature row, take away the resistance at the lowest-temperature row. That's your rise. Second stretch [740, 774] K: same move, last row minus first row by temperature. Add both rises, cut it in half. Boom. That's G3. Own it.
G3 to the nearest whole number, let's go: 1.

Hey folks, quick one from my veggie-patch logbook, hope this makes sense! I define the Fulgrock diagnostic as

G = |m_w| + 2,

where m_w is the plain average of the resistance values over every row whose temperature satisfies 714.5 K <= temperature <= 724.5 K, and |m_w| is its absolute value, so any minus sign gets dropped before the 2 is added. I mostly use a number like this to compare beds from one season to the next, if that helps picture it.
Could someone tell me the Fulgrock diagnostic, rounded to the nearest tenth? 28.3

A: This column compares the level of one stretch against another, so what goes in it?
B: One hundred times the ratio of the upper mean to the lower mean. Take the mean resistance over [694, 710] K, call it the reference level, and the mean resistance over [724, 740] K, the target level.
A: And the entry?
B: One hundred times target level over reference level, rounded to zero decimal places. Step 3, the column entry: 66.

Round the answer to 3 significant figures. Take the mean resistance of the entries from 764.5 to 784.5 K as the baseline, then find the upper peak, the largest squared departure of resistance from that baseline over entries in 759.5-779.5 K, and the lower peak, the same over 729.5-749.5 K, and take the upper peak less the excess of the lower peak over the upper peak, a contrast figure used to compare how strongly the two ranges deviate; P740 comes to -240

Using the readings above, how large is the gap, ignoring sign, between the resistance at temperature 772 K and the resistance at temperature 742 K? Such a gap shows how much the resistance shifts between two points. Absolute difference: 11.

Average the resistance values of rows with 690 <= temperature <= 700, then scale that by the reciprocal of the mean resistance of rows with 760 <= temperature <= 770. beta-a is 0.96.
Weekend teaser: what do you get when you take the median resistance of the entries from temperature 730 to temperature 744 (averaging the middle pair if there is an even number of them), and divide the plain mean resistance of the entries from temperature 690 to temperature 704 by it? 1.40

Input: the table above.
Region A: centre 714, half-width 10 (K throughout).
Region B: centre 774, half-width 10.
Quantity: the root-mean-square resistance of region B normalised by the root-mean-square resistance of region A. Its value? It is 1.3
